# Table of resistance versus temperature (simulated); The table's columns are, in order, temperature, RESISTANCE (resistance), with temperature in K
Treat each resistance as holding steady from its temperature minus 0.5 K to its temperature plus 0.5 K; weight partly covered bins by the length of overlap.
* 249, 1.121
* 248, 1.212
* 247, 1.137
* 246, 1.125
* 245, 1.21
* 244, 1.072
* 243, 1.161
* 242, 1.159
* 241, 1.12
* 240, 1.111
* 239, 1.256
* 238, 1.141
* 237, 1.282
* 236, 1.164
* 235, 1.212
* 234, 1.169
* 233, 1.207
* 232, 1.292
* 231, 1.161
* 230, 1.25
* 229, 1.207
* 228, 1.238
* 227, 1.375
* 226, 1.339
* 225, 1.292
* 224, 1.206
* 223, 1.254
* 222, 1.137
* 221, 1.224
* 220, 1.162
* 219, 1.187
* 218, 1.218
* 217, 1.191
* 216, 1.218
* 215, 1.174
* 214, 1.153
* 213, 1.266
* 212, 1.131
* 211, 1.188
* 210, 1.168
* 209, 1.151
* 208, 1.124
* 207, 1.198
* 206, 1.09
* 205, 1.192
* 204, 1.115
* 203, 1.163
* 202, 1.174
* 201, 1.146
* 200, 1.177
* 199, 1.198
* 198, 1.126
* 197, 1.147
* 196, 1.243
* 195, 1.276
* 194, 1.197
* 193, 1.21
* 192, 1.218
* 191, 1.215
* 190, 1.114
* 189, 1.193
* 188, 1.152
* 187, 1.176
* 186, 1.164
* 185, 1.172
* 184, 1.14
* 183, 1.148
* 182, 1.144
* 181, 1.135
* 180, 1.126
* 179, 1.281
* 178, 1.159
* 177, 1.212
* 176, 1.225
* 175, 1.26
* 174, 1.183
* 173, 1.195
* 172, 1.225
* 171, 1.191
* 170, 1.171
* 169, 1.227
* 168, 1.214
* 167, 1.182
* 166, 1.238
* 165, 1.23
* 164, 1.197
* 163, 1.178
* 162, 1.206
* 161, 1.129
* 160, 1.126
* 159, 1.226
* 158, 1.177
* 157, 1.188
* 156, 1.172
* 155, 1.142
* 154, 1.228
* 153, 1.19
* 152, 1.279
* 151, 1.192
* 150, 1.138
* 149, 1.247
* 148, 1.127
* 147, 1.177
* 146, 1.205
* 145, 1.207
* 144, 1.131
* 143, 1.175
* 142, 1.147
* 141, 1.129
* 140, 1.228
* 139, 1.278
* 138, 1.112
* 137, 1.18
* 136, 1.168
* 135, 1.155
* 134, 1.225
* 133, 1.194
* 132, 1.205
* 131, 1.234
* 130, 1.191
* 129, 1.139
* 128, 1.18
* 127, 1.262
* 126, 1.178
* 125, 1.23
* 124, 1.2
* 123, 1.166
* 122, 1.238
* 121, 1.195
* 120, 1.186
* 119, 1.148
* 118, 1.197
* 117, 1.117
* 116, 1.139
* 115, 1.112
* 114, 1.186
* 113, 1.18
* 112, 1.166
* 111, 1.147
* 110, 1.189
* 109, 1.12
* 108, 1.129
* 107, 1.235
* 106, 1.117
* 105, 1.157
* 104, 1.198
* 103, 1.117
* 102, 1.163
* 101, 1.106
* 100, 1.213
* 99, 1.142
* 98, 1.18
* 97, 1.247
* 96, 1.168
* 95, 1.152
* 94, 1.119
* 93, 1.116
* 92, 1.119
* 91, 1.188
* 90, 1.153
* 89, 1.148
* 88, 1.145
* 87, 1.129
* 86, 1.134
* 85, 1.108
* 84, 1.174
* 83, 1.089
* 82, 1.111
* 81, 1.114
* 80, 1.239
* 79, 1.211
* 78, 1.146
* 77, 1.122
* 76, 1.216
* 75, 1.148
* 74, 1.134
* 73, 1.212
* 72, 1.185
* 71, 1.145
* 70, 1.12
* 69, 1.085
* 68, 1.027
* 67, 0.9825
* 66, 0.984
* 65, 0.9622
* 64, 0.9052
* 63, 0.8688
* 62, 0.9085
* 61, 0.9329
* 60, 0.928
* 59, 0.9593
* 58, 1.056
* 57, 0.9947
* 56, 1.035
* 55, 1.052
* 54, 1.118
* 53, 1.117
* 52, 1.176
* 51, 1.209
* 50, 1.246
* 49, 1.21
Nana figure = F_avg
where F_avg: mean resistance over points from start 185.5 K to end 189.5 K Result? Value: 1.171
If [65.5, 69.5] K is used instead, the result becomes 1.020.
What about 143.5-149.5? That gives 1.182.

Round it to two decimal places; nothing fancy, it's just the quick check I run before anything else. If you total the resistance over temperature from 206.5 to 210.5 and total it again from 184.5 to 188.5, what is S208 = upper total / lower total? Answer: 1.00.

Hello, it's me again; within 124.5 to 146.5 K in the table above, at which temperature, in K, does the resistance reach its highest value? 139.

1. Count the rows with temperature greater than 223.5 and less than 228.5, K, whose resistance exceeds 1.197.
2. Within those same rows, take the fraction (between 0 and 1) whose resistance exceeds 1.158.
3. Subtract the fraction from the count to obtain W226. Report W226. 4.0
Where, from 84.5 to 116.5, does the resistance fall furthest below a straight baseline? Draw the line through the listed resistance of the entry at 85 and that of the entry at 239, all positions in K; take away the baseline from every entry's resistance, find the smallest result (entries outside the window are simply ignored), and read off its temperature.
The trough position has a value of 115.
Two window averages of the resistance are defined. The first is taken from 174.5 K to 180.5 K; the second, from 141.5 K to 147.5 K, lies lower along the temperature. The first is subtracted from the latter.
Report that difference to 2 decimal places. -0.04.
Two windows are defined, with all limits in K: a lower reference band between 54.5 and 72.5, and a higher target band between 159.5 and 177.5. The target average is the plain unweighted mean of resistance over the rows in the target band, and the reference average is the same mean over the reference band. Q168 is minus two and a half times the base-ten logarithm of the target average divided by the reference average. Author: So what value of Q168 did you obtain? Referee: -0.19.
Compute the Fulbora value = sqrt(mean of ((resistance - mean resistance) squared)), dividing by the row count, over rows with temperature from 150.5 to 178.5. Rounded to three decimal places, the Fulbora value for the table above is 0.035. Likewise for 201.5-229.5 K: 0.063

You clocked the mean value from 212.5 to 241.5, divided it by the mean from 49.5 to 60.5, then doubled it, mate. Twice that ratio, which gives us 2.25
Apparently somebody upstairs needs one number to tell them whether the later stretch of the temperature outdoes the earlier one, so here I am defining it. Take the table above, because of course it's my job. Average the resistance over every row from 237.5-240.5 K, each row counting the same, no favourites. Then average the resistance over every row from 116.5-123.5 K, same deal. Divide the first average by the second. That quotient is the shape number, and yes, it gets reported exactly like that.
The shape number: 0.99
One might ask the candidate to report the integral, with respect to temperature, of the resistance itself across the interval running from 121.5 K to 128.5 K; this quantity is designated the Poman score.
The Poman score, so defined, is 8.5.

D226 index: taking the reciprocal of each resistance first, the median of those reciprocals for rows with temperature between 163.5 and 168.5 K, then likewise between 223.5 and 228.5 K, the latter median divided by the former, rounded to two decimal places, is 0.94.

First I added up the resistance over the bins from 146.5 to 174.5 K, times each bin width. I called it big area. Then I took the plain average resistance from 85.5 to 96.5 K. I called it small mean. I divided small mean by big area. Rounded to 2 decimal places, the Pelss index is 0.03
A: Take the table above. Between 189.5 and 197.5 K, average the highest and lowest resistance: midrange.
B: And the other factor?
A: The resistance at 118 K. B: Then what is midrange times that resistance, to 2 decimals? 1.43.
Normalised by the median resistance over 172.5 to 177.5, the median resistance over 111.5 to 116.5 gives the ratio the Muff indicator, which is 0.96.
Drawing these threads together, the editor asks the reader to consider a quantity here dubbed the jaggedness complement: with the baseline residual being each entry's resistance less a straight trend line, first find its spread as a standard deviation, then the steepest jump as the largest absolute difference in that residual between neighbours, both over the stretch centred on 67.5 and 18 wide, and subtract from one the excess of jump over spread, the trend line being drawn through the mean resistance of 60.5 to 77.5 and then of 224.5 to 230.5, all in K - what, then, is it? 1.03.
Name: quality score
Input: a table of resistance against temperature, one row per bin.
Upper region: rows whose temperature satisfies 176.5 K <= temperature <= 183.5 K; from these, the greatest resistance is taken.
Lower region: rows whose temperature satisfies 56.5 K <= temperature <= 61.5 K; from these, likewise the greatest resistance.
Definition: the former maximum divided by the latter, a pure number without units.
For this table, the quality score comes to 1.21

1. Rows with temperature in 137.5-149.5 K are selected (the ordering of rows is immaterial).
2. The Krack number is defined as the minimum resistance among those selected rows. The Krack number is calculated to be 1.112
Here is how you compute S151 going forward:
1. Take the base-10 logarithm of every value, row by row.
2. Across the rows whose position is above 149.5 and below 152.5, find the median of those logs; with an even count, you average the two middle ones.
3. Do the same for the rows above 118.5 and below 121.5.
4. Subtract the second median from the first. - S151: 0.002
